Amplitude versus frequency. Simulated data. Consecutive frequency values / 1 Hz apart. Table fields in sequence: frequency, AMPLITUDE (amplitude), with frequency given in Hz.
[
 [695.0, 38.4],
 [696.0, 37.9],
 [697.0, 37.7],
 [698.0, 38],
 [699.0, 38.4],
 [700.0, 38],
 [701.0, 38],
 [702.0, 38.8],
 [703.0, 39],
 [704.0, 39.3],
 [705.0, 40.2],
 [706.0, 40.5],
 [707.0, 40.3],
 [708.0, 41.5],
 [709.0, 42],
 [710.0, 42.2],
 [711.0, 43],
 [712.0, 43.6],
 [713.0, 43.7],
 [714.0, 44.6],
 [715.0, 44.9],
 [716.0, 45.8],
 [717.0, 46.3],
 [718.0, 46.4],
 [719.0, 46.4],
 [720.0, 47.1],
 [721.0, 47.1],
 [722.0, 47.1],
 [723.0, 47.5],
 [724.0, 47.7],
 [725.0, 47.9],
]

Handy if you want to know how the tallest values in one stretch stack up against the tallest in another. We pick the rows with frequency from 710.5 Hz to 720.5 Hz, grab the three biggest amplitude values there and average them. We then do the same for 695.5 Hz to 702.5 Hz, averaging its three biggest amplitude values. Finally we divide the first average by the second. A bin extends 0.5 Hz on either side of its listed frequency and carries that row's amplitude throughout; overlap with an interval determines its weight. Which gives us 1.214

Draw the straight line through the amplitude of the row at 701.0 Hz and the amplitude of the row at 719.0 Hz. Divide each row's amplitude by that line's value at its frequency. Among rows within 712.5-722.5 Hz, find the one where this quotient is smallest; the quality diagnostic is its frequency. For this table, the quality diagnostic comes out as 722.0 Hz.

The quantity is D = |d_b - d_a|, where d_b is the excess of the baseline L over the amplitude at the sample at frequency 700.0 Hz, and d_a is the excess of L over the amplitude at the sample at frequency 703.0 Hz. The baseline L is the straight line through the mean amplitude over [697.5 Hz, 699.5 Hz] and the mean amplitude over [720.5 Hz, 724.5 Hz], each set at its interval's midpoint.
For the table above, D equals 0.1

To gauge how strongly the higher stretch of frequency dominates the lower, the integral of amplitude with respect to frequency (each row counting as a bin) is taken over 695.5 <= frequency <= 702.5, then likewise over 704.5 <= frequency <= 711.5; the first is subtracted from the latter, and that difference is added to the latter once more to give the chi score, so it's 313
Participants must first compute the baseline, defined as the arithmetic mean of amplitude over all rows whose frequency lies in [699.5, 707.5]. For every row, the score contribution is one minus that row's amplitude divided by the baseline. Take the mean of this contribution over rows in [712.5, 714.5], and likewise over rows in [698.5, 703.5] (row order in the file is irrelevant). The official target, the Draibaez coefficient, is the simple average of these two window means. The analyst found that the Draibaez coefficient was -0.052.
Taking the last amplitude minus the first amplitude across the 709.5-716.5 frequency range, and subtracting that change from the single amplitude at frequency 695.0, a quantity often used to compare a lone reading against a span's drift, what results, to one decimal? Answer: 34.8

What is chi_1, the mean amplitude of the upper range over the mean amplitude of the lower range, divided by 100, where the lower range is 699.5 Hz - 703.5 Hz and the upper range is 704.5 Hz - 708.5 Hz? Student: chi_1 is 0.0106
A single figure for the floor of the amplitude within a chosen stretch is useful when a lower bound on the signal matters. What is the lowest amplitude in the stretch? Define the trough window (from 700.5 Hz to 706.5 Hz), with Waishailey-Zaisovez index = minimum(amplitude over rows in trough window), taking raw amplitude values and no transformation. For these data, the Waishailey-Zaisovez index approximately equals 38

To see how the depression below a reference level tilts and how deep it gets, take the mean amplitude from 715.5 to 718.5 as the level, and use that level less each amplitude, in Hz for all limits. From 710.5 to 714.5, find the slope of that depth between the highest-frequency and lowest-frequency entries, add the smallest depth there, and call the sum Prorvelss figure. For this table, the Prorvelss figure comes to 1.0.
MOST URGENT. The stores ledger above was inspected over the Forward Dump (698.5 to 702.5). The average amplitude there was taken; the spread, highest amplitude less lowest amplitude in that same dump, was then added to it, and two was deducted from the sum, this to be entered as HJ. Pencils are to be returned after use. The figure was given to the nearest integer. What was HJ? 37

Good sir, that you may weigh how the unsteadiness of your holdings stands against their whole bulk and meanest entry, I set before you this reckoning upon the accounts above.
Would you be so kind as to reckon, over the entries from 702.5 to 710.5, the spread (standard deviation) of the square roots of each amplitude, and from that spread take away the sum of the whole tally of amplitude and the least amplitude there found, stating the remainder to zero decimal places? -364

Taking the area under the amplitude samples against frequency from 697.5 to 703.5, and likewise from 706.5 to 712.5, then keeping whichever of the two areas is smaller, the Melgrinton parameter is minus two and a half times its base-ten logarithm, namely -5.905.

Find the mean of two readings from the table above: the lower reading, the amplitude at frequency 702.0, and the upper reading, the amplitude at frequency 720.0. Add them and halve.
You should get 43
